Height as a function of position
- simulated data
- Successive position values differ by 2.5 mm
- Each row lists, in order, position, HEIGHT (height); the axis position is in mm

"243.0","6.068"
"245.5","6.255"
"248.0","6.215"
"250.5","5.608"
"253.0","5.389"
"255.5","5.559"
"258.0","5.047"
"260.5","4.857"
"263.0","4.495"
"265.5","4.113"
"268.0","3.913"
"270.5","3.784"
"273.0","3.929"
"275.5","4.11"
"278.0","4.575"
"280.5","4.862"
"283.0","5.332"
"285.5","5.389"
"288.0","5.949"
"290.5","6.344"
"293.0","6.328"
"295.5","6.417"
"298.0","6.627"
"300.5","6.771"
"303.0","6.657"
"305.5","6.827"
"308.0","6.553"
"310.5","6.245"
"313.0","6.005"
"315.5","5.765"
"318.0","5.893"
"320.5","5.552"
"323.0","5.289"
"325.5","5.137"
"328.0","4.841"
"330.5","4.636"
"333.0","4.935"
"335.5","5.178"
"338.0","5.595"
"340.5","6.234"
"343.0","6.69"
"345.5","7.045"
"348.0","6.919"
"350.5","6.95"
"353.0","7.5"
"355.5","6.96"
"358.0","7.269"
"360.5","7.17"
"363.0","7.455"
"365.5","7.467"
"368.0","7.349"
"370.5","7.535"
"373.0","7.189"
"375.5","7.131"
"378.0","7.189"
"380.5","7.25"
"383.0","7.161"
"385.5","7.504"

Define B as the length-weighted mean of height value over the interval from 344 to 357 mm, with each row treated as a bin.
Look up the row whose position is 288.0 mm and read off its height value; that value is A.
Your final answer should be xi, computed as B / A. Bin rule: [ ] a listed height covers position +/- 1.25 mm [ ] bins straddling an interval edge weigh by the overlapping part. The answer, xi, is 1.19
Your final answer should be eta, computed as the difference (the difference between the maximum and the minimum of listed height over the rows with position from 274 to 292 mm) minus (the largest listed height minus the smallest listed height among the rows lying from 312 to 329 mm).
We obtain 1.1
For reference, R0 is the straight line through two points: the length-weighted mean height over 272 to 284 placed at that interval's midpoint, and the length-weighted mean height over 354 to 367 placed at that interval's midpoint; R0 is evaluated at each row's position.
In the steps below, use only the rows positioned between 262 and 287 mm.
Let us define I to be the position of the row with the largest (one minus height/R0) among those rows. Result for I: 270.5 mm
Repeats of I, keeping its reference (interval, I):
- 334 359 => 335.5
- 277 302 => 278.0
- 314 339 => 330.5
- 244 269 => 268.0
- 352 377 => 375.5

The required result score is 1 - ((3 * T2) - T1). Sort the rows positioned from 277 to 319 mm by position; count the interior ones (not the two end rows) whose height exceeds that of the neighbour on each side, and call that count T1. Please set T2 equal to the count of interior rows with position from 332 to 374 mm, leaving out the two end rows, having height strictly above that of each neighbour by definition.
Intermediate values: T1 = 3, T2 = 5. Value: -11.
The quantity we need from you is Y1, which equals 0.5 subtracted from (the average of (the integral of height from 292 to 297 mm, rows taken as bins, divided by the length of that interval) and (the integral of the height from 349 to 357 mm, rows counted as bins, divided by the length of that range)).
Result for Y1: 6.3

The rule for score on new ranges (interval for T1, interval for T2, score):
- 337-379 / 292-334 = -3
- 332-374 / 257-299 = 3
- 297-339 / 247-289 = 1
